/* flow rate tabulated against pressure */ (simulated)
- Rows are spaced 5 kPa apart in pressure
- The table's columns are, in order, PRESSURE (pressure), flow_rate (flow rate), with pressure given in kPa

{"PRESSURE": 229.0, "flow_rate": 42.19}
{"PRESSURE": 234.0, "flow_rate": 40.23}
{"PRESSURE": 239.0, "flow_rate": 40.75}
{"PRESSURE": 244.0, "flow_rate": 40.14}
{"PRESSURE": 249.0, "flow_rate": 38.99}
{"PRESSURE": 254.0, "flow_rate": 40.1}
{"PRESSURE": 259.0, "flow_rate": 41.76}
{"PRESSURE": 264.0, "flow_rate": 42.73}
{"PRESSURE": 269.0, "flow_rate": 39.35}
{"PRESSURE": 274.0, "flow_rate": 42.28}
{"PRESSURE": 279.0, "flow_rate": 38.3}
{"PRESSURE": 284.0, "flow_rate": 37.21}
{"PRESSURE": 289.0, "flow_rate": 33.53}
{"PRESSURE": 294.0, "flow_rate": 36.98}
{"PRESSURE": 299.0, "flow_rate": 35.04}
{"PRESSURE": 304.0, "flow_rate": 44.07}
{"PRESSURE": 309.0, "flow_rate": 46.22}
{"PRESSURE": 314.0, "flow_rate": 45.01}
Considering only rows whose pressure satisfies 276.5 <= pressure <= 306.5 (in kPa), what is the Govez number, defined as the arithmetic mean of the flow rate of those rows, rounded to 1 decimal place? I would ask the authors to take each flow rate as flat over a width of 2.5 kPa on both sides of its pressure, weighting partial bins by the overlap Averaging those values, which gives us 37.5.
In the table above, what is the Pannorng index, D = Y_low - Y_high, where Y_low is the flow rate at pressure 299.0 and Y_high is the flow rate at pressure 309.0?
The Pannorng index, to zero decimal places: -11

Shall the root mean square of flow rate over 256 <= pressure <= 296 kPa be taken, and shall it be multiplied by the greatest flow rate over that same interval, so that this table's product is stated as 1672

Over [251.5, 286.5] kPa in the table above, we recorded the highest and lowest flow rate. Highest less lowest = 5.5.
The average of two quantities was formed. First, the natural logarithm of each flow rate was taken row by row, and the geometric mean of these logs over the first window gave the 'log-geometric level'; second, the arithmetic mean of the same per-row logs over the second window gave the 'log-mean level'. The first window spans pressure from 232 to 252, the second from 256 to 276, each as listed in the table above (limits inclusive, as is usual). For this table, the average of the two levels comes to 3.71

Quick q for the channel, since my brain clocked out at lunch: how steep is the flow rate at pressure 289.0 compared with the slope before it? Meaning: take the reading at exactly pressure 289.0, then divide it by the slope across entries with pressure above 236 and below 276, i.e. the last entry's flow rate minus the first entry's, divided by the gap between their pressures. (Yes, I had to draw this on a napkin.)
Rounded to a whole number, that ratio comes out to 767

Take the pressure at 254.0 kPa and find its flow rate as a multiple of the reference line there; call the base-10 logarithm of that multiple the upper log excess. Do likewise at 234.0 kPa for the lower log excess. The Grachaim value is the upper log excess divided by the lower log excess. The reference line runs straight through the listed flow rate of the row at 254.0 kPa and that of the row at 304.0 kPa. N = 0.00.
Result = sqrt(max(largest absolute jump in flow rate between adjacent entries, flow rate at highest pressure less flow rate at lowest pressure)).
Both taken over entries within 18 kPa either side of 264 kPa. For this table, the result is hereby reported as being 2.0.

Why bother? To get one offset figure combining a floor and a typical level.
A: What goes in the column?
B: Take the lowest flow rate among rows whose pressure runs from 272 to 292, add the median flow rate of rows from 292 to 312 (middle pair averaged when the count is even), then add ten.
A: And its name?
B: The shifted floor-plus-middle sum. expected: 84.1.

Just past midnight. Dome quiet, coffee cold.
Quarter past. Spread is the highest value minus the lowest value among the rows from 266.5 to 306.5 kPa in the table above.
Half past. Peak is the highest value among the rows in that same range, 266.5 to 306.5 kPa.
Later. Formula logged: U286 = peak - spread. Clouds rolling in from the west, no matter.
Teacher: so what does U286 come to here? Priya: 34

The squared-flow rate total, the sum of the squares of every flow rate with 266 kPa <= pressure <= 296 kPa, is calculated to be 8679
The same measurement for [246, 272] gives 8246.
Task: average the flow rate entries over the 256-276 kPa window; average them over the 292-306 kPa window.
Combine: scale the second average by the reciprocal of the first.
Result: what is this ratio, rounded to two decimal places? 0.93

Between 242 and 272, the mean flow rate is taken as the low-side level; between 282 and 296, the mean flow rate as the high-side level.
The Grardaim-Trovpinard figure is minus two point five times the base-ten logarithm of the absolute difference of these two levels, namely -1.7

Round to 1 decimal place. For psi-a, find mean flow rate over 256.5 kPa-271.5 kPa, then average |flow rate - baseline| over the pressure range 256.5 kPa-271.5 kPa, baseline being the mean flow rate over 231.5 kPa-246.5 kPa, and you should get 1.6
